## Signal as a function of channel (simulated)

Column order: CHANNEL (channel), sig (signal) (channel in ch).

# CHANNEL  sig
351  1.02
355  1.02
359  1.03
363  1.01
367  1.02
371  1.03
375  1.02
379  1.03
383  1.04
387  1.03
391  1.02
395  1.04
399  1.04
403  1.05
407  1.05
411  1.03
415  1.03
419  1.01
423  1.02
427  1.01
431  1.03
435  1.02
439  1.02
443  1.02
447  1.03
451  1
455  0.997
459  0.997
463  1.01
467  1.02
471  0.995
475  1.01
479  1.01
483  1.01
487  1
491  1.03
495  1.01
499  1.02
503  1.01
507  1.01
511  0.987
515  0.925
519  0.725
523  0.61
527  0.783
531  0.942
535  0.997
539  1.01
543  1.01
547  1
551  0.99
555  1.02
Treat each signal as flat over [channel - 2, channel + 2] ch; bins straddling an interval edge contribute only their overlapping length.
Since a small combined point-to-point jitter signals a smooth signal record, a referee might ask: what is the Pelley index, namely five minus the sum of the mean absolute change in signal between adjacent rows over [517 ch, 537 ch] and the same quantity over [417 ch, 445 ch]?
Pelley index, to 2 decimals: 4.87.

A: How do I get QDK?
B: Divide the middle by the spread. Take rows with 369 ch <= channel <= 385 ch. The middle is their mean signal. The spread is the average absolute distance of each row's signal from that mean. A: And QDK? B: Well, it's 206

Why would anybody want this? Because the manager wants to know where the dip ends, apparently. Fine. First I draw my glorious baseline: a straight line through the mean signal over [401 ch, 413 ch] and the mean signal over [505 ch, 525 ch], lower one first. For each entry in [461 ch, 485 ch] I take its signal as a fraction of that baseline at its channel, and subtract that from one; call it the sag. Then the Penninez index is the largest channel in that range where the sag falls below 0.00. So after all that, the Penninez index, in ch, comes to 483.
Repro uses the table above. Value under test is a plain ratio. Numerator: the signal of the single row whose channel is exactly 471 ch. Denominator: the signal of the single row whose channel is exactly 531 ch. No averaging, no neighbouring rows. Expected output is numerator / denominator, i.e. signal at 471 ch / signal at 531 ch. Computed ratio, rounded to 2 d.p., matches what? 1.06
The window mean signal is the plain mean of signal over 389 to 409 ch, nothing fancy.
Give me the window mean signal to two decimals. 1.04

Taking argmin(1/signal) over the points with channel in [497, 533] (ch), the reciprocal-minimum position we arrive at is 499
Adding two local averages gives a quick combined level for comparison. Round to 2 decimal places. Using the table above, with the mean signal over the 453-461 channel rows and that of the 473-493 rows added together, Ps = 2.01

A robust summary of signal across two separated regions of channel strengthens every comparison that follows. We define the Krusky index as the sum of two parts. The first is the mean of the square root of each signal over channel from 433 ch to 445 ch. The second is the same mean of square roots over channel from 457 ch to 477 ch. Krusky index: 2.01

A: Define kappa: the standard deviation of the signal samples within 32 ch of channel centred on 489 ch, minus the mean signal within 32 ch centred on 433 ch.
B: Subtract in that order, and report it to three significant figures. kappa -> -1.01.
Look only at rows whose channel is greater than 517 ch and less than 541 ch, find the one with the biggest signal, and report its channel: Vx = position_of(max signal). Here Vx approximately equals 539 ch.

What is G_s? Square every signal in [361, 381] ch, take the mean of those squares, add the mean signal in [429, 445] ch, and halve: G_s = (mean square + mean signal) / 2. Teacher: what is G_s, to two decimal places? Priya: 1.03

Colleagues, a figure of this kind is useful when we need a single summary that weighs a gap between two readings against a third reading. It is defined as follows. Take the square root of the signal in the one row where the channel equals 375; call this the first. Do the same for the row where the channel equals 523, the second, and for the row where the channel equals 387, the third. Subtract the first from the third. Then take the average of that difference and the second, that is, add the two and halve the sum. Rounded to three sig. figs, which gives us 0.393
